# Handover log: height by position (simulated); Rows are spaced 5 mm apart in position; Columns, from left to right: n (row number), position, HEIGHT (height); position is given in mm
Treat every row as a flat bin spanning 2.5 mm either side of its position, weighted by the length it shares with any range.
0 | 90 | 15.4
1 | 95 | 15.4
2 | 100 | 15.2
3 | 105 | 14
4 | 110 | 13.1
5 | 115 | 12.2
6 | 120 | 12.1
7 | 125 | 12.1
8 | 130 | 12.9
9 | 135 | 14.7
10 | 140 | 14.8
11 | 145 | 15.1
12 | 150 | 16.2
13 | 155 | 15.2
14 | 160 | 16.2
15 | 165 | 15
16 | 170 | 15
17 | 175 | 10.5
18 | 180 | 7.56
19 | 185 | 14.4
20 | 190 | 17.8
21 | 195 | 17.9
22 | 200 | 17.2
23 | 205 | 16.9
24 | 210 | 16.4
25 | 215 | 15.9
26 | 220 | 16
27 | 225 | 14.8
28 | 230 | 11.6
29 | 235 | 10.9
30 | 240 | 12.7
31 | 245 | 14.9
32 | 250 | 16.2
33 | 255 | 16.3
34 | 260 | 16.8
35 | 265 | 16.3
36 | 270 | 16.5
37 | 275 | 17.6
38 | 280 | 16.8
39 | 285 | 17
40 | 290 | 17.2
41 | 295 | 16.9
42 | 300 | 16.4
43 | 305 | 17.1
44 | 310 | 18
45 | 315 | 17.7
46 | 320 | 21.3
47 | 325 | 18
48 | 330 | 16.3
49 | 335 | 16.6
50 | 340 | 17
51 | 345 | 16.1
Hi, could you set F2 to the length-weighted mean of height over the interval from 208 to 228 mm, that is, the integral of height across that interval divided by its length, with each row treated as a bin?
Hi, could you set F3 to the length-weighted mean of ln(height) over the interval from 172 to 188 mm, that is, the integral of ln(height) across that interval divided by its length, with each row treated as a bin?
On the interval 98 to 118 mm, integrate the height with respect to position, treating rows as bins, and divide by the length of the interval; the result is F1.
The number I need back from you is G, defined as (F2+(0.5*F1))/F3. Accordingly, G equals 9.4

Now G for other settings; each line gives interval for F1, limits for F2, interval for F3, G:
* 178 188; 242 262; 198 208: 7.7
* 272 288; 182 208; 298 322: 8.7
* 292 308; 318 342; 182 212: 9.3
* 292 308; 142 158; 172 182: 10.8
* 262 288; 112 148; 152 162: 7.9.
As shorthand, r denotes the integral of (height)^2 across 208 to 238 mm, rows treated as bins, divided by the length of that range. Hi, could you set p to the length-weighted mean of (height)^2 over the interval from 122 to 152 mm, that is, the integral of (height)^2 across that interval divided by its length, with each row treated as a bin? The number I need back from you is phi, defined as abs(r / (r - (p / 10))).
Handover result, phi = 1.11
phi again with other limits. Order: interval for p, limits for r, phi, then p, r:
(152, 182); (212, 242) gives 1.11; 189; 192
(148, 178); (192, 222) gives 1.08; 216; 281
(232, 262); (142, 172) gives 1.10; 216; 239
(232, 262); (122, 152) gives 1.12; 216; 204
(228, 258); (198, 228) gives 1.08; 197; 260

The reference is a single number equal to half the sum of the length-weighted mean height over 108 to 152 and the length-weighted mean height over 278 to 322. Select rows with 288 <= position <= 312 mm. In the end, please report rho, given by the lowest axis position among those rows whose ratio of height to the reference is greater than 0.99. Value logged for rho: 290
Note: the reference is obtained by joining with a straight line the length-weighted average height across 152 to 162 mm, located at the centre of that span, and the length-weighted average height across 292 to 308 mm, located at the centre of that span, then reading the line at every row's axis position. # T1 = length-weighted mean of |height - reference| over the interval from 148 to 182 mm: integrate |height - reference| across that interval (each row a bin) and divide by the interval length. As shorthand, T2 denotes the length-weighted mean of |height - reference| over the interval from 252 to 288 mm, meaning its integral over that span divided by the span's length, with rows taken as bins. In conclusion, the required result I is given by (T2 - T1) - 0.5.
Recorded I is -2.5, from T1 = 2.3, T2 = 0.3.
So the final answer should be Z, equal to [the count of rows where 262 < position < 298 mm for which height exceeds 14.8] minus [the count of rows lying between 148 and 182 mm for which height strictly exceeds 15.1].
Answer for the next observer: 4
